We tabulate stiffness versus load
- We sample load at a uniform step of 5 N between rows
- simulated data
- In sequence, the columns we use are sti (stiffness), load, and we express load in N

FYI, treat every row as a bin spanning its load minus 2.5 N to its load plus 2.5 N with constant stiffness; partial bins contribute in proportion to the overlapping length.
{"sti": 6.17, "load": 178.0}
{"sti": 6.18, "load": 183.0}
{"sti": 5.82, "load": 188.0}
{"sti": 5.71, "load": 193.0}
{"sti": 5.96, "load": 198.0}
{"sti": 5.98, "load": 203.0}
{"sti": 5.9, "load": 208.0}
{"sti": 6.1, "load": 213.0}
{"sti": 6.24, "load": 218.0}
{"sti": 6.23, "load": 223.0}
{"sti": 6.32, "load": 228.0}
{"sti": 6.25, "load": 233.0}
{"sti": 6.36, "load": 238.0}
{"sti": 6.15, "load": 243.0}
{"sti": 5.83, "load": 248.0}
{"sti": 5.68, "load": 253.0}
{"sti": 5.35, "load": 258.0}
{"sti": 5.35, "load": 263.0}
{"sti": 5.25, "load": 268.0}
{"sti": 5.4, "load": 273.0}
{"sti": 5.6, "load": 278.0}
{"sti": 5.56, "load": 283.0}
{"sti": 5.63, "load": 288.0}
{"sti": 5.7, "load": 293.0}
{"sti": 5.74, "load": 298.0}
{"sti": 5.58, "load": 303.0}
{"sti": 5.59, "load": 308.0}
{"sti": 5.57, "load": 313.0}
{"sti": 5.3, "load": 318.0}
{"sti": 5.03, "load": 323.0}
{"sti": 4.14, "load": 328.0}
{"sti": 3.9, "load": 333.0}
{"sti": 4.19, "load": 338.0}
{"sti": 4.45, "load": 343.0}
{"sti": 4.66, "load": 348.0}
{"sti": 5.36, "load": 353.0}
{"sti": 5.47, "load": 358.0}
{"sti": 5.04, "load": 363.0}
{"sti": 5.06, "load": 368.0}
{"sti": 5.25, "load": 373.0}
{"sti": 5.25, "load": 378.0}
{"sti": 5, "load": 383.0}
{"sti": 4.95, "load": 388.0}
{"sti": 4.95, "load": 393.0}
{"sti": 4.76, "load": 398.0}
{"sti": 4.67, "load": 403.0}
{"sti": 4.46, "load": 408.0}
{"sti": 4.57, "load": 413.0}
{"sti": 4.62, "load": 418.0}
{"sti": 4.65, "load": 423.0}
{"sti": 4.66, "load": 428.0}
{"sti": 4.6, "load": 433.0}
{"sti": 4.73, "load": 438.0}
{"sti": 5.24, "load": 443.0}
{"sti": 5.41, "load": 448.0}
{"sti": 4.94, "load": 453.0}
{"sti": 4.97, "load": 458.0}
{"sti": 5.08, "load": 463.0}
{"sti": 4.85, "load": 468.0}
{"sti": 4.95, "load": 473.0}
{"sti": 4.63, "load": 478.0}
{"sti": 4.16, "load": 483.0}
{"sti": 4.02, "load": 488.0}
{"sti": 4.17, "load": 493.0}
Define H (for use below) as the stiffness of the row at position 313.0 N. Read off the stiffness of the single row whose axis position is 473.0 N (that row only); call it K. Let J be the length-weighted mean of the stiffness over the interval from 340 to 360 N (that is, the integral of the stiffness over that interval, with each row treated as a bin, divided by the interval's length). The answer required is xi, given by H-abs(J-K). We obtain 5.57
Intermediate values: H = 5.57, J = 4.95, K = 4.95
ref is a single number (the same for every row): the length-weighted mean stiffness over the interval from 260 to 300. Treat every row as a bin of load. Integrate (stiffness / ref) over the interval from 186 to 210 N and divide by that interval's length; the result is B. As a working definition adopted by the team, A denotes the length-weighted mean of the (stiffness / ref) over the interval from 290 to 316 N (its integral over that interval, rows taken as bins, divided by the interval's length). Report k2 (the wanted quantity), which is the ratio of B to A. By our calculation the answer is 1.04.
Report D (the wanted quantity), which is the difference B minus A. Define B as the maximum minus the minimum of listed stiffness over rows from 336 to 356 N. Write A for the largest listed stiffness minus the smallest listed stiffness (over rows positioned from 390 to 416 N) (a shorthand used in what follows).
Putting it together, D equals 0.7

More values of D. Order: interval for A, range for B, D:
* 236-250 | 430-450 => 0.3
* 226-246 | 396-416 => 0.1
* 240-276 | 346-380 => -0.1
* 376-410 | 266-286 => -0.4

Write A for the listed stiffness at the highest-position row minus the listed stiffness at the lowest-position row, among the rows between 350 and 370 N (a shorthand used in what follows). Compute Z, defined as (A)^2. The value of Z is 0.090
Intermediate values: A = -0.30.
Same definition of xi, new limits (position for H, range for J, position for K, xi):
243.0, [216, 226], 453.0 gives 4.85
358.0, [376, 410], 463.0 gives 5.25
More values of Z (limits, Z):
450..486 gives 0.608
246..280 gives 0.053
